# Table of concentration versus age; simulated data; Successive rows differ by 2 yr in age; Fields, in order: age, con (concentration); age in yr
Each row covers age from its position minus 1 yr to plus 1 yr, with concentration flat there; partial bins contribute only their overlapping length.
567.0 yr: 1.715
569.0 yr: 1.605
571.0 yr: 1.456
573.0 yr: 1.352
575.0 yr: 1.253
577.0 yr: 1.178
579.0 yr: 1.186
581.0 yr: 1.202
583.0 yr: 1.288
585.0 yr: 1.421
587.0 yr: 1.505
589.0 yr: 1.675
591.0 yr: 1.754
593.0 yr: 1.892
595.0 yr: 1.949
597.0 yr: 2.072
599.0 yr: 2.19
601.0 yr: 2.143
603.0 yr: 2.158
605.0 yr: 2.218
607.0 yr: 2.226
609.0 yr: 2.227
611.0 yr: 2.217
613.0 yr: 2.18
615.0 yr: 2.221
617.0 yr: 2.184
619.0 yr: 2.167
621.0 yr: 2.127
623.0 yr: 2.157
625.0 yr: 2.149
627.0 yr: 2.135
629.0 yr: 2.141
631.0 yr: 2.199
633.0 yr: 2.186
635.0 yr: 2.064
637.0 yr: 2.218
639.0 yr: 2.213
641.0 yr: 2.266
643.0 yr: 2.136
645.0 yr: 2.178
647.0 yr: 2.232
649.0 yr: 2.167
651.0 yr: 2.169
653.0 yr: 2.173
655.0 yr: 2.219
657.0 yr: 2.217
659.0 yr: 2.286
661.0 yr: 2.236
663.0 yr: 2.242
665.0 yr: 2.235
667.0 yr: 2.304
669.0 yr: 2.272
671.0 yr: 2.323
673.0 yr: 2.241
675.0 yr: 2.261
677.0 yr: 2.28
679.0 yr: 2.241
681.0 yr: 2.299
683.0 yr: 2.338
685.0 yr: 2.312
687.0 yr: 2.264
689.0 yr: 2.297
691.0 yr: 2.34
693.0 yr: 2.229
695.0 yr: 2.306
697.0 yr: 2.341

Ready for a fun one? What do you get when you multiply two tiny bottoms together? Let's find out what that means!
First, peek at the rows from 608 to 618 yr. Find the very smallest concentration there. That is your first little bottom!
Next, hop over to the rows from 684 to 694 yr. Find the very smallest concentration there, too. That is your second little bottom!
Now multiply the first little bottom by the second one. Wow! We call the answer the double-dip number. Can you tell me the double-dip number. 4.9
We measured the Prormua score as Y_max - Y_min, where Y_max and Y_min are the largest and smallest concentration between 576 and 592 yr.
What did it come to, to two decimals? 0.58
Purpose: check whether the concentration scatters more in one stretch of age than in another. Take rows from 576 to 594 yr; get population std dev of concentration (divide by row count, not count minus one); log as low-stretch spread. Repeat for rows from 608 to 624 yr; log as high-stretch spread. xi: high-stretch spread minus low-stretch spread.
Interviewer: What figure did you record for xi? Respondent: -0.22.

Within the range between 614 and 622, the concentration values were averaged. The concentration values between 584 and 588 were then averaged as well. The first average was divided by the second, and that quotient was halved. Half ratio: 0.743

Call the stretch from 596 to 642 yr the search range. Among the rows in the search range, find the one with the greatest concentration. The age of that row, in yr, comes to 641.0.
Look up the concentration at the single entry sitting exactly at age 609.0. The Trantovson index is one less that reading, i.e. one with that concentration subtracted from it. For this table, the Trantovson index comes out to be -1.23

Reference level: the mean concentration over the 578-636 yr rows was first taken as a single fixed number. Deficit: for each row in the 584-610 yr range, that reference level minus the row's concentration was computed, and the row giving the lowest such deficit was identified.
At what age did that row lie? 609.0 yr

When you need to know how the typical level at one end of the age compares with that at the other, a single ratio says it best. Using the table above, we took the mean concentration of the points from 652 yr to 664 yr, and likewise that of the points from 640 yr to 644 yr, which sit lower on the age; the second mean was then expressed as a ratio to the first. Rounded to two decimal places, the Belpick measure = 0.99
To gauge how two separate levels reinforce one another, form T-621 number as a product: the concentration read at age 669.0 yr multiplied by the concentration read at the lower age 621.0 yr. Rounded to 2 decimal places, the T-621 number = 4.83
